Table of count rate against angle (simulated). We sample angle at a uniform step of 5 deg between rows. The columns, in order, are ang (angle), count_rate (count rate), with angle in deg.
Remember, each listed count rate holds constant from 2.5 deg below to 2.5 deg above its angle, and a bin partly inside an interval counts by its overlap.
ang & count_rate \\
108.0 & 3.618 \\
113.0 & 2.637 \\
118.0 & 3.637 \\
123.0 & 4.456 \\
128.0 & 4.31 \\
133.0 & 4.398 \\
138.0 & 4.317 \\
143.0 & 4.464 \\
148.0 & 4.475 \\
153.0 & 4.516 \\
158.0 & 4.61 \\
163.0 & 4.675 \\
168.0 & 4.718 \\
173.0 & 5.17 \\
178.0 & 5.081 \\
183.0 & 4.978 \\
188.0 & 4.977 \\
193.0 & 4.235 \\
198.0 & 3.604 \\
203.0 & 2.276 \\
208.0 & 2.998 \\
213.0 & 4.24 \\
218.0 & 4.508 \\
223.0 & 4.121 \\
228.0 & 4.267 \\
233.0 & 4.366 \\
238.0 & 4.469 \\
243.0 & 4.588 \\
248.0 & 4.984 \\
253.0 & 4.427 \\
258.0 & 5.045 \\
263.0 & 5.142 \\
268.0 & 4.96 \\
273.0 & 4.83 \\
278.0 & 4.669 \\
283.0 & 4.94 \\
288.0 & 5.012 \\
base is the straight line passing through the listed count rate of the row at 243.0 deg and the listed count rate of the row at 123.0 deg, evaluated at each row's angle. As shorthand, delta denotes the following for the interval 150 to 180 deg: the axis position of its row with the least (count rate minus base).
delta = 153.0 deg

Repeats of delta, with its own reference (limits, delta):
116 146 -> 118.0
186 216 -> 203.0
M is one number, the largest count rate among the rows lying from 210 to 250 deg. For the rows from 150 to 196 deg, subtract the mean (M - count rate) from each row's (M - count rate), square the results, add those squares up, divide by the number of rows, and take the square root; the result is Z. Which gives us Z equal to 0.28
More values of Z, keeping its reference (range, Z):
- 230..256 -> 0.22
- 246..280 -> 0.23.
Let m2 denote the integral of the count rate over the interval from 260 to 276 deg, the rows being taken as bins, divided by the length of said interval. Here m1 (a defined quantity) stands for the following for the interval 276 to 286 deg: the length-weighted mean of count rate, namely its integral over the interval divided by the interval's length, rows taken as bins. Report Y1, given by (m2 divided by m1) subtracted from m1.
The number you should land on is 3.79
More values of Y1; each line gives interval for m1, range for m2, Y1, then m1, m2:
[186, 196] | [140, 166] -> 3.54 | 4.54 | 4.5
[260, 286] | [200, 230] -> 4.15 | 4.91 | 3.7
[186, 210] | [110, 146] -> 2.48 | 3.60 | 4.0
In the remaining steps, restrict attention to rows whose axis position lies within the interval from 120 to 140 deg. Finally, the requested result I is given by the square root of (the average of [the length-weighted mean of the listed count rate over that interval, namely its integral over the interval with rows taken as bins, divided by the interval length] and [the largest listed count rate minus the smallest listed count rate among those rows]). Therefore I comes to 1.50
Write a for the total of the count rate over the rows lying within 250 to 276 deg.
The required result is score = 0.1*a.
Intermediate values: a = 24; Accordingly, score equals 2.4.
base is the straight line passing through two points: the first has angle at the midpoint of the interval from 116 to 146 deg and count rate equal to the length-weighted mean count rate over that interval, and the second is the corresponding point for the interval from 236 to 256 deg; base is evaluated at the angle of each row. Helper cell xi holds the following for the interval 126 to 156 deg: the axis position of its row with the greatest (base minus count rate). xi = 138.0 deg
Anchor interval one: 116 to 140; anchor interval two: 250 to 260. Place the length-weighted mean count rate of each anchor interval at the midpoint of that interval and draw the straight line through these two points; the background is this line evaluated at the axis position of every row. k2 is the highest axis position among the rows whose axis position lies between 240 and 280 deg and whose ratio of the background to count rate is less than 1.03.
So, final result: 273.0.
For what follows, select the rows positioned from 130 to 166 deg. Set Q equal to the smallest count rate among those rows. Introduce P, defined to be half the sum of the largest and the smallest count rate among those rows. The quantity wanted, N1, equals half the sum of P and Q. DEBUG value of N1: 4.41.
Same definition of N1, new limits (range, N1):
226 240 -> 4.32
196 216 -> 2.77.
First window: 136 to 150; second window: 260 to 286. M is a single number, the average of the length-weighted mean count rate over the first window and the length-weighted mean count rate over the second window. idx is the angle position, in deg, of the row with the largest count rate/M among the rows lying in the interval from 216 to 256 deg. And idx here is 248.0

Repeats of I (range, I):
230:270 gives 1.66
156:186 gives 1.65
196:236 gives 1.74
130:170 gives 1.57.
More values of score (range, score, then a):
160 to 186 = 2.5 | 25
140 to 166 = 2.3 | 23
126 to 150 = 2.2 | 22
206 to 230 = 2.0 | 20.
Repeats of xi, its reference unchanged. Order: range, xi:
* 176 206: 203.0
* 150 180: 153.0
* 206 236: 208.0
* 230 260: 253.0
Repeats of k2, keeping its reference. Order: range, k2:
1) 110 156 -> 153.0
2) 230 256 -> 248.0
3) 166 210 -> 188.0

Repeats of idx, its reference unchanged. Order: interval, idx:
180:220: 183.0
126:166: 163.0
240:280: 263.0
